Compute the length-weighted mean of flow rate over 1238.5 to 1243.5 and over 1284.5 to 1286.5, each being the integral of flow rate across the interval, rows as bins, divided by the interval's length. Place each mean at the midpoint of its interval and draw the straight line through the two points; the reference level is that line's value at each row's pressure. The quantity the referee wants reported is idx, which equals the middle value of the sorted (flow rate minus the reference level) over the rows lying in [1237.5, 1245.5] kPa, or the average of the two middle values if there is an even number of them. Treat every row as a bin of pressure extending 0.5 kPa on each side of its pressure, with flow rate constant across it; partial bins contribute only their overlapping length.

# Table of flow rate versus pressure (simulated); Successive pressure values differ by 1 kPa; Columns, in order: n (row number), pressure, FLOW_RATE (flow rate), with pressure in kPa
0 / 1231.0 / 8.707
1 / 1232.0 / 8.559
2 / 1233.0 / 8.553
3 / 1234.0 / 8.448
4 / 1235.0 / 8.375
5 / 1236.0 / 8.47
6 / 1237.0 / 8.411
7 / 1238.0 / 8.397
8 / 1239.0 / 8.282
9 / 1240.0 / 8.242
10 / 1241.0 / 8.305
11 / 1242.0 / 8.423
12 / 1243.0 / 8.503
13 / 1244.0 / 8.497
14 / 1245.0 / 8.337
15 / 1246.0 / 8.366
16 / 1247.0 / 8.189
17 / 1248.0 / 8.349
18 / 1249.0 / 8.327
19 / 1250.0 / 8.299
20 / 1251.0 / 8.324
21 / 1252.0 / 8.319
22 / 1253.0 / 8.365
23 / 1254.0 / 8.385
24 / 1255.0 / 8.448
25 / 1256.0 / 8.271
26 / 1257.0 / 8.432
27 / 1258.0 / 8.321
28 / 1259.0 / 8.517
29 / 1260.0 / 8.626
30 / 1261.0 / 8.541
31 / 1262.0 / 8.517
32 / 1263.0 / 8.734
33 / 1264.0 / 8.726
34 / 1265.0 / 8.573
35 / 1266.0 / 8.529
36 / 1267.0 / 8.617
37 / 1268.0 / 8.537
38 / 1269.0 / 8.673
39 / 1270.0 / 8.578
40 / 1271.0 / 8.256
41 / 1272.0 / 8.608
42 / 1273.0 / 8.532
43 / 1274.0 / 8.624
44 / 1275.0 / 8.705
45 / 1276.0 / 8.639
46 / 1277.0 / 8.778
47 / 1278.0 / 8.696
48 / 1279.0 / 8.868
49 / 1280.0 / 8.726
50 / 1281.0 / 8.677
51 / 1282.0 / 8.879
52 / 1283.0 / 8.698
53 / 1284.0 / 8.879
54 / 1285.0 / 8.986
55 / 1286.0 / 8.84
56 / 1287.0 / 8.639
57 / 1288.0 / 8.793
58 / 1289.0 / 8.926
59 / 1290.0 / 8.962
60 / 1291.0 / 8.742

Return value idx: 0.01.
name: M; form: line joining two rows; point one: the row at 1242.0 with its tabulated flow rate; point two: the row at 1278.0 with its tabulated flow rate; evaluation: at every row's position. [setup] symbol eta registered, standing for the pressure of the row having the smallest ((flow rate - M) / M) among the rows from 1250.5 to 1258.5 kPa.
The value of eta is 1256.0 kPa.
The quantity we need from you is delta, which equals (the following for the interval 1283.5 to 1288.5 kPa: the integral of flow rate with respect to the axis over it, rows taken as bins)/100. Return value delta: 0.441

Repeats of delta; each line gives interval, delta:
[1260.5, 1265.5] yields 0.431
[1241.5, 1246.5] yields 0.421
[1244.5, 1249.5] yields 0.416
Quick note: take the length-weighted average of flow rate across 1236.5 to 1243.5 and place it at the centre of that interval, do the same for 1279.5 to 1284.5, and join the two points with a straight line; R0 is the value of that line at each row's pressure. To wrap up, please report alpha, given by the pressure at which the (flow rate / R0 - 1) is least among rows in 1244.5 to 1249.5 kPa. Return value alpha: 1247.0 kPa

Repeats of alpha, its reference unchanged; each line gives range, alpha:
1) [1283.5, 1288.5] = 1287.0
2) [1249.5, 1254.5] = 1250.0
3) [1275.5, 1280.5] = 1276.0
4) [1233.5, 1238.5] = 1238.0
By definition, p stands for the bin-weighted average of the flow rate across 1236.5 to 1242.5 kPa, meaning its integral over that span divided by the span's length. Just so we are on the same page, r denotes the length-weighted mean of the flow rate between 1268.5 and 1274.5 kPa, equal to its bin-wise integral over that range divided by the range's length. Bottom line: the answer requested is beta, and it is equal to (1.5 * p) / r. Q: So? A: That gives 1.46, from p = 8.34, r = 8.55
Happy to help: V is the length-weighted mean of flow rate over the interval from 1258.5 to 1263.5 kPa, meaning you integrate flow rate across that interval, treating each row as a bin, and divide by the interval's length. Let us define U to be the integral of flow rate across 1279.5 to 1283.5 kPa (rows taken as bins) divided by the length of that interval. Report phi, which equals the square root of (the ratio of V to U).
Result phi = 0.99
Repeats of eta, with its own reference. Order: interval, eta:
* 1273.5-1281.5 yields 1276.0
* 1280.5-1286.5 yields 1281.0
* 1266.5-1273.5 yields 1271.0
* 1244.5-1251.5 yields 1247.0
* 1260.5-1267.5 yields 1266.0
